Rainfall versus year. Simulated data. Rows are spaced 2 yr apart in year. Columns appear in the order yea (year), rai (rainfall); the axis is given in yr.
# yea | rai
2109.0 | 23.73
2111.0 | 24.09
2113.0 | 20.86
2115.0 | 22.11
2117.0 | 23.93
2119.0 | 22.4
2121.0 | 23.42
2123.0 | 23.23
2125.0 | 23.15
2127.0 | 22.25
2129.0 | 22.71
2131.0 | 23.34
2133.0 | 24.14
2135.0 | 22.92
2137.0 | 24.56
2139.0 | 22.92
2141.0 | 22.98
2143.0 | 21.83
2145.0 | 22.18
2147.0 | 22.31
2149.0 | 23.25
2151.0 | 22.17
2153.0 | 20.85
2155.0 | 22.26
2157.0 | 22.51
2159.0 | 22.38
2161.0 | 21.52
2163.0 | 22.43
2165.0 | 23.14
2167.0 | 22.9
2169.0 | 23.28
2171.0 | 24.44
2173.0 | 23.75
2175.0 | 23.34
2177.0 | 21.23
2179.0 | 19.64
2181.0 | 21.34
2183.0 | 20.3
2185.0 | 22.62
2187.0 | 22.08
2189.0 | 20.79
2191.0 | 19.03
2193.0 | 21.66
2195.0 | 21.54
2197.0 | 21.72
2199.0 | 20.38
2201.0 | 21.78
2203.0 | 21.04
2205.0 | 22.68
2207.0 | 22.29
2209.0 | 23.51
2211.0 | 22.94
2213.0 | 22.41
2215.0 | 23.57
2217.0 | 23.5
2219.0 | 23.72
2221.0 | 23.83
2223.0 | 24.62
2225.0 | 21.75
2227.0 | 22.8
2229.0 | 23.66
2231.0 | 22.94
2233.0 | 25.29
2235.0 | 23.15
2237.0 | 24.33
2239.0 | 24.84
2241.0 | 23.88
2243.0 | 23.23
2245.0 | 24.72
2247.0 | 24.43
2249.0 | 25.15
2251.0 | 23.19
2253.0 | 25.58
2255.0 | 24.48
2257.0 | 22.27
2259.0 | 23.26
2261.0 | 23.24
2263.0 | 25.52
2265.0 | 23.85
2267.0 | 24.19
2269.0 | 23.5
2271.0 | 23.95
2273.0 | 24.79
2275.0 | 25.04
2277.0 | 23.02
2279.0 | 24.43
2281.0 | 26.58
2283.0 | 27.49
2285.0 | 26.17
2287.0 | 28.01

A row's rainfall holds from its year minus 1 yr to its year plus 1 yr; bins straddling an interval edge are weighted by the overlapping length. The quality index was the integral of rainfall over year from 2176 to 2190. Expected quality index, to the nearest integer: 296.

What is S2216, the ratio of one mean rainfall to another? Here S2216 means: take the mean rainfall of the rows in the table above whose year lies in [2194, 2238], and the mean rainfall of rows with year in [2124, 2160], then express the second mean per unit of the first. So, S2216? 0.99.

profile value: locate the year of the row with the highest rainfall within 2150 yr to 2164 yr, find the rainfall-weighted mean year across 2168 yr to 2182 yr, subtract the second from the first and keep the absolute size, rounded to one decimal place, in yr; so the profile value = 17.8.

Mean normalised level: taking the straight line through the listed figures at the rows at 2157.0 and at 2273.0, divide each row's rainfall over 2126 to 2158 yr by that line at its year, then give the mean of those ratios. 1.02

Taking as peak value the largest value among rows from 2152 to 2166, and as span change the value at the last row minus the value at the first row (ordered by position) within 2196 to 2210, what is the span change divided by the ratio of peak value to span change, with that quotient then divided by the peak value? 0.0060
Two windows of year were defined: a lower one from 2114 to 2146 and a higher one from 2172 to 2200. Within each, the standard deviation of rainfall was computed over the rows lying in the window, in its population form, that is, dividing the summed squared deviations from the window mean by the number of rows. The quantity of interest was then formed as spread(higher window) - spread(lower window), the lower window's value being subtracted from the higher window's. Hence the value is 0.53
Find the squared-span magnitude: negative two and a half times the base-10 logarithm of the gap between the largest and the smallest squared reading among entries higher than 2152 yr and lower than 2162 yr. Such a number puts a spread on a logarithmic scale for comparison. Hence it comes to -4.6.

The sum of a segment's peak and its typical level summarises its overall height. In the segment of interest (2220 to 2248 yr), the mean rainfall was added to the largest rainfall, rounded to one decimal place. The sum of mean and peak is 49.1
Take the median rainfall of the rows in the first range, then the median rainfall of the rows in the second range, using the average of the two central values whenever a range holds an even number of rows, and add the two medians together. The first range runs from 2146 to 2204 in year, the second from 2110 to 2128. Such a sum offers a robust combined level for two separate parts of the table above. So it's 45.2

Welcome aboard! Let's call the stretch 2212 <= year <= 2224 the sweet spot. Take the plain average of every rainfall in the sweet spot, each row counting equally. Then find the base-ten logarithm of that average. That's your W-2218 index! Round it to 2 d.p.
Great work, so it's 1.37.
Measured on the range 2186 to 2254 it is 1.36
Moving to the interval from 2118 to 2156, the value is 1.36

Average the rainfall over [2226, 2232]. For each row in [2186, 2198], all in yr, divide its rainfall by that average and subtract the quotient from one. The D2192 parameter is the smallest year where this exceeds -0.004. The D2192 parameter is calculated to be 2187.0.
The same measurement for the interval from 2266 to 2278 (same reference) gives 2277.0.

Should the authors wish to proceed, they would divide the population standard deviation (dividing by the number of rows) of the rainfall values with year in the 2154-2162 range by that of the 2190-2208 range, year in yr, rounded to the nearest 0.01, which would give 0.37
